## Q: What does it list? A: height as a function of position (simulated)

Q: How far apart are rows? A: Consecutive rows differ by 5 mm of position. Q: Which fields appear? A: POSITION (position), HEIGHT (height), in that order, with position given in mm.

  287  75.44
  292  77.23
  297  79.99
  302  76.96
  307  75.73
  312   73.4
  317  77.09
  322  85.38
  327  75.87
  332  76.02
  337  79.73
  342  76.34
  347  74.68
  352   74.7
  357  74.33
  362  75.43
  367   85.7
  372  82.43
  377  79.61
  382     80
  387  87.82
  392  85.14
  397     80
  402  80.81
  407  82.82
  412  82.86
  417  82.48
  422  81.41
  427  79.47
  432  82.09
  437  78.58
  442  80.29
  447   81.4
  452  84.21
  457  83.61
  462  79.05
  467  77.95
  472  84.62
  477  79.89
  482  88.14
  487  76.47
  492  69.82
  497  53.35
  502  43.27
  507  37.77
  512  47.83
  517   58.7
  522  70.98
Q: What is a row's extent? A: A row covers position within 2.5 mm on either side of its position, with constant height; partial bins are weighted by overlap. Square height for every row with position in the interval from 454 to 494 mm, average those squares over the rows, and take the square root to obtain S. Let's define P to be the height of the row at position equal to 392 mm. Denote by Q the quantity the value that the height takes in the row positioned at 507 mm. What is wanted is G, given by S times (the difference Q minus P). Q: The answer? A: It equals -3795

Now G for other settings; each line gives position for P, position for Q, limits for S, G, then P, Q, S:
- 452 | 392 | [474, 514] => 60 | 84.21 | 85.14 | 65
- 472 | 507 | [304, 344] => -3632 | 84.62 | 37.77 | 78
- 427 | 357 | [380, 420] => -425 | 79.47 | 74.33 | 83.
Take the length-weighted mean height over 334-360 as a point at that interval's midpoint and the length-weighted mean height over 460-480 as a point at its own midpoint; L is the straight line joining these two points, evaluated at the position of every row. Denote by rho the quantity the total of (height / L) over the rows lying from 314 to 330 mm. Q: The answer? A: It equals 3.2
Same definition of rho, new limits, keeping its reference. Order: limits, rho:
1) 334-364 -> 6.0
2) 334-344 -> 2.1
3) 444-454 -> 2.1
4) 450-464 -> 3.1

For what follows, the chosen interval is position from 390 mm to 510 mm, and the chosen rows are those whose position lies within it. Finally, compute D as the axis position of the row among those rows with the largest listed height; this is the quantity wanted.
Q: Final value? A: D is 482 mm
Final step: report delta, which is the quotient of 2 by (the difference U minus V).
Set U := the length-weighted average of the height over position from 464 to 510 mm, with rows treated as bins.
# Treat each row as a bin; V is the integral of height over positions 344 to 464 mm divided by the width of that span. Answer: -0.2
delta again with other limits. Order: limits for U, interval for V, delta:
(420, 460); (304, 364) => 0.4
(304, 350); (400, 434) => -0.4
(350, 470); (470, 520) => 0.1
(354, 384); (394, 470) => -1.2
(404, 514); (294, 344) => -0.6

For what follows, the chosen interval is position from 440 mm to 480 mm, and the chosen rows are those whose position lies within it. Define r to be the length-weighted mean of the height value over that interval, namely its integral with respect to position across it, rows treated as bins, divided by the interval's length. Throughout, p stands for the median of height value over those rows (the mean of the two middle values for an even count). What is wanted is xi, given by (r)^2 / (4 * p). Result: 20.5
